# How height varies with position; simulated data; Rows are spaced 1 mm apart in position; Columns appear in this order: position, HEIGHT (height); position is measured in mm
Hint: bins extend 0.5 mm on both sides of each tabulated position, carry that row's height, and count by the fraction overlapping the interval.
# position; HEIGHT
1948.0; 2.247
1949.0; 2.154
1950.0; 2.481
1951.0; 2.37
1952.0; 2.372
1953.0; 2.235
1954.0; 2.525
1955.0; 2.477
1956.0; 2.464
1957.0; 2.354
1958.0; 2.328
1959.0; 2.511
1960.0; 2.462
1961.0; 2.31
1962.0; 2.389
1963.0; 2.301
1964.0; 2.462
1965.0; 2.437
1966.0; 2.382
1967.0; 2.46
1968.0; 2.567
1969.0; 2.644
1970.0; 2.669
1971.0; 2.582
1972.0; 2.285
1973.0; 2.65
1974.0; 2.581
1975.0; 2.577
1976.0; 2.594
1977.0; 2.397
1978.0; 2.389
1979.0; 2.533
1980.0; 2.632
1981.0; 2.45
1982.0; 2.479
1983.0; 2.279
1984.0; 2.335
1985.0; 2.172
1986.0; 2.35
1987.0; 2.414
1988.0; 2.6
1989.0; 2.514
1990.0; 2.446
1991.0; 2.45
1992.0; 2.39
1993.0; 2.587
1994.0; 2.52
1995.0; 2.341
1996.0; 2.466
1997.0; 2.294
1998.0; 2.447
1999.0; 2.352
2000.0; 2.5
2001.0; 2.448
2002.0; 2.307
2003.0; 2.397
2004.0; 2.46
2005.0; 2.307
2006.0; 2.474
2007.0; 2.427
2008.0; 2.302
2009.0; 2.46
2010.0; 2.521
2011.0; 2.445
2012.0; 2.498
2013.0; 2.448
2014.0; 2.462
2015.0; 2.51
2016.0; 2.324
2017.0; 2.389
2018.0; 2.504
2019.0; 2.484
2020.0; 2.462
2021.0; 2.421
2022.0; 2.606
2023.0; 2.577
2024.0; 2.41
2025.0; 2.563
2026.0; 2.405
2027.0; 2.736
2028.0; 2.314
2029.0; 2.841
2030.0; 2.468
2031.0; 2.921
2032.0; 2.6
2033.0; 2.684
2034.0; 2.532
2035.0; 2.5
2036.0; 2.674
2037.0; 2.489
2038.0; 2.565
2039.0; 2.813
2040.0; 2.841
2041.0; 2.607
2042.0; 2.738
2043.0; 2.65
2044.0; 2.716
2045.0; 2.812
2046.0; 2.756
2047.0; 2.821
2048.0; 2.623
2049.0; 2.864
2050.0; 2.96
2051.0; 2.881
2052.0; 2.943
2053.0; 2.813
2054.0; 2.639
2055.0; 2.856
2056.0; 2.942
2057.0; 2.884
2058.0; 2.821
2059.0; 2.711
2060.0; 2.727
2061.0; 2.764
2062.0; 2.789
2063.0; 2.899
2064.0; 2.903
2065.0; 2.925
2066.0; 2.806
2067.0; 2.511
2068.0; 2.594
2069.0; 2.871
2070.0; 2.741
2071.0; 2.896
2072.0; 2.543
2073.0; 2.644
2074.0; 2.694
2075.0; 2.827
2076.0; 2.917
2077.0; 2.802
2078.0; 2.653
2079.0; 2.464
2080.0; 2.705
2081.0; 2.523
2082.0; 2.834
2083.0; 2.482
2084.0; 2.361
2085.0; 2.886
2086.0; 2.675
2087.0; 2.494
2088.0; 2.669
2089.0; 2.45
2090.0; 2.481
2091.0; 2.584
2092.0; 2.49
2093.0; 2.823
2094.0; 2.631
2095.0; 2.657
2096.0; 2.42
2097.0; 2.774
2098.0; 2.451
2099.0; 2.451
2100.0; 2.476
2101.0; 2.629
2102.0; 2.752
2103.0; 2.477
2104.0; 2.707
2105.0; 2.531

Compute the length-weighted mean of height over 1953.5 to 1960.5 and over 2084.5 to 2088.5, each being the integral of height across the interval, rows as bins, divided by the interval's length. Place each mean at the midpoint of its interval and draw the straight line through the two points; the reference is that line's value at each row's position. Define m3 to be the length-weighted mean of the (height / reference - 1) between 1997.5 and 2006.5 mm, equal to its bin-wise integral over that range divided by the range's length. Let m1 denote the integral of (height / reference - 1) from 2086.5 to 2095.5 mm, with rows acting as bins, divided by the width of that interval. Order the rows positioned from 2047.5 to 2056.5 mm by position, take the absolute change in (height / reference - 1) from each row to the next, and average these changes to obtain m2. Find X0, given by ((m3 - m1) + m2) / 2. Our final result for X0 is 0.022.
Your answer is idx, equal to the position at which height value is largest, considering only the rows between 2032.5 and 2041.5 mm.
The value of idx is 2040.0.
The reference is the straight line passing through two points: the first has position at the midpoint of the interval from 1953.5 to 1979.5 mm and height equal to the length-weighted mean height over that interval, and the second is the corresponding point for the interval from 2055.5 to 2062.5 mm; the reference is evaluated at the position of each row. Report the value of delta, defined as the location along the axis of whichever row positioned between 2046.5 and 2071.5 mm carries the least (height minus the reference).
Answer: 2067.0 mm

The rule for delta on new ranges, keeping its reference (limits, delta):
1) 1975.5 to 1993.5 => 1985.0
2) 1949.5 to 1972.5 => 1972.0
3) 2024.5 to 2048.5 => 2028.0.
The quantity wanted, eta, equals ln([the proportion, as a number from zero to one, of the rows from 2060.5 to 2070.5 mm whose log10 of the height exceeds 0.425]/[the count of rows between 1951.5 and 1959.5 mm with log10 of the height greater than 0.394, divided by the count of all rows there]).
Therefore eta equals 1.2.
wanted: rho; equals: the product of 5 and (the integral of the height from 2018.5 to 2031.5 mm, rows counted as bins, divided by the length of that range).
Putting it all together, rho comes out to 12.8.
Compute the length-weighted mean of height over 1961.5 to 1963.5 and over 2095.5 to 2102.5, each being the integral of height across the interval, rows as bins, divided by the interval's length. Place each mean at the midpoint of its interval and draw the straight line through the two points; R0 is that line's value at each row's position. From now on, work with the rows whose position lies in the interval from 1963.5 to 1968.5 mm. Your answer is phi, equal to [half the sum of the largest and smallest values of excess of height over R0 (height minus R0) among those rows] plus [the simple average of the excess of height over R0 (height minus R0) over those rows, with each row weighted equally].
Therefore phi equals 0.23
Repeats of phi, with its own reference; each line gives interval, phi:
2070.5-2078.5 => 0.43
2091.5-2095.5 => 0.20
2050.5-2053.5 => 0.78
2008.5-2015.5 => 0.11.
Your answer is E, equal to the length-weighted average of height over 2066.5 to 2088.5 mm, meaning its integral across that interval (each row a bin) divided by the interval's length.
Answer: 2.67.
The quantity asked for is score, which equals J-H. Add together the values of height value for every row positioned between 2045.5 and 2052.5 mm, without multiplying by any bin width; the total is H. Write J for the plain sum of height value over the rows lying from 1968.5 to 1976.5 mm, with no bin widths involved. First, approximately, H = 20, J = 21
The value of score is 1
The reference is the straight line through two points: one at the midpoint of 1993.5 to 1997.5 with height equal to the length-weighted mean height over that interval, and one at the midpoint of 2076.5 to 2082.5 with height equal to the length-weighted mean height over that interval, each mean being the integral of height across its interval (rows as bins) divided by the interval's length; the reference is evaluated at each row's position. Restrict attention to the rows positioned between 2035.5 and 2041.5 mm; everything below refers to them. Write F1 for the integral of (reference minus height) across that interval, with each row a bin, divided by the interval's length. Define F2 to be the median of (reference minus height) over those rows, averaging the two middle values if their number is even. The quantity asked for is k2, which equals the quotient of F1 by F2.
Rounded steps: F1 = -0.13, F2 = -0.10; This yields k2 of 1.24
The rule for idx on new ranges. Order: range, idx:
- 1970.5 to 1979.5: 1973.0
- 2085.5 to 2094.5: 2093.0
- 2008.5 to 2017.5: 2010.0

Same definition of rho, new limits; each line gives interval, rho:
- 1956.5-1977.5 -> 12.4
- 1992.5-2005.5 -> 12.1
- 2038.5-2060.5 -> 14.0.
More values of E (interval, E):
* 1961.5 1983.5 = 2.49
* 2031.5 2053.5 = 2.72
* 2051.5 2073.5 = 2.78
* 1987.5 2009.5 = 2.43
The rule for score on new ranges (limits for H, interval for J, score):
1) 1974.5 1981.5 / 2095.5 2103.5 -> 3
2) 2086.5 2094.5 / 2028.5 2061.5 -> 70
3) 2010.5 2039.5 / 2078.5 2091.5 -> -40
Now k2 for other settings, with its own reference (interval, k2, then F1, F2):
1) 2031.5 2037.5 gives 1.20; -0.05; -0.05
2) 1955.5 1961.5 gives 0.97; -0.11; -0.12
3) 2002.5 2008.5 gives 1.85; 0.04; 0.02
